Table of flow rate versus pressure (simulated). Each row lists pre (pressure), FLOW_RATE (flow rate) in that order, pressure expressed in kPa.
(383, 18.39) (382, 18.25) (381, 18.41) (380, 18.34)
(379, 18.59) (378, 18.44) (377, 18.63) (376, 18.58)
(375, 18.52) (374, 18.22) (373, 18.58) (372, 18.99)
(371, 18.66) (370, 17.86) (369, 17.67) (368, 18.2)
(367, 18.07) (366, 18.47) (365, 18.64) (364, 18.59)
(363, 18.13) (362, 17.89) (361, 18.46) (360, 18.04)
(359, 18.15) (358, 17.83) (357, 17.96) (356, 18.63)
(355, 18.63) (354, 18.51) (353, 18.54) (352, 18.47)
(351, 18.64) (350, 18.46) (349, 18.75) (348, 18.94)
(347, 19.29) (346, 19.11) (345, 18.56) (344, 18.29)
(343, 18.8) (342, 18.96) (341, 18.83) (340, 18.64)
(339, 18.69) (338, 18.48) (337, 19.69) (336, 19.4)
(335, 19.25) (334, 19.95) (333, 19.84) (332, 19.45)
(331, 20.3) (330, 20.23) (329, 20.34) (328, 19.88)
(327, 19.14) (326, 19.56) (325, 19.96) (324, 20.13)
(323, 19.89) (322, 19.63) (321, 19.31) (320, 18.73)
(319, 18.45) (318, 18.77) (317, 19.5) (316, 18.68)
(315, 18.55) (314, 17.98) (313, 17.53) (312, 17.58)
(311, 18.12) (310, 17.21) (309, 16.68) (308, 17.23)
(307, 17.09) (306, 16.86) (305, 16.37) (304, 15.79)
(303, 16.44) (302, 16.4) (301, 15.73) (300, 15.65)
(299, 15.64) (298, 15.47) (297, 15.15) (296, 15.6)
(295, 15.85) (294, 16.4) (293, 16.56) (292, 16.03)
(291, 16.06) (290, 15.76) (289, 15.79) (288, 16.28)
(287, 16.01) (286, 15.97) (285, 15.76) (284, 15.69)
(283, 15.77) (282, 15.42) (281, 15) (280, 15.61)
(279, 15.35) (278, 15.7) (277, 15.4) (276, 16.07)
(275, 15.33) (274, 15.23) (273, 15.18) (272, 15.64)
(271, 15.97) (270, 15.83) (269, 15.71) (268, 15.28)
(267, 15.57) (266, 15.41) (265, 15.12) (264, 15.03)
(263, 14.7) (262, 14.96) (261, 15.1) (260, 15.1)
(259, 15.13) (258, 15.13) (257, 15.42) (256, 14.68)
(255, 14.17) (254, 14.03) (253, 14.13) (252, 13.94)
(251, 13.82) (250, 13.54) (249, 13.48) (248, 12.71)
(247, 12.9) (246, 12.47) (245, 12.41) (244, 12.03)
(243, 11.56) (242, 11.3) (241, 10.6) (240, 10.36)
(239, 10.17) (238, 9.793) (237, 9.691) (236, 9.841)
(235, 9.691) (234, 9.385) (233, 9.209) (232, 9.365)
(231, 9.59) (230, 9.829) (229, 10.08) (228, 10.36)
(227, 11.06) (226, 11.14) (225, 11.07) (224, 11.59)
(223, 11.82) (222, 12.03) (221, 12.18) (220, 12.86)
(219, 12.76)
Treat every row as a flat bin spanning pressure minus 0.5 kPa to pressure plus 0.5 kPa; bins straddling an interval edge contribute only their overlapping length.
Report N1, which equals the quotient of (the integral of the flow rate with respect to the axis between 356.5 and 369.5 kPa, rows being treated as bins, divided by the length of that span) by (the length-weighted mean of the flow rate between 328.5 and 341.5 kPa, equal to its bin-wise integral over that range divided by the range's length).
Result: 0.93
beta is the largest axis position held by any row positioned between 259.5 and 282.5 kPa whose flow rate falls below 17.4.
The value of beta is 282 kPa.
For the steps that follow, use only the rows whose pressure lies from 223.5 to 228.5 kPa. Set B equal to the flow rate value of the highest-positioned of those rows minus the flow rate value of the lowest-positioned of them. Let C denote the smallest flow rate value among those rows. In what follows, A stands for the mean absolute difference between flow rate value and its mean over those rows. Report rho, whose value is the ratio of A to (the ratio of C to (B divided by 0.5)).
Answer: -0.06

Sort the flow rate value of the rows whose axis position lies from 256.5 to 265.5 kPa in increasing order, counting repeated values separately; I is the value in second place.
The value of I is 14.96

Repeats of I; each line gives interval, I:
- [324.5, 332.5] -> 19.45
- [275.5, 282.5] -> 15.35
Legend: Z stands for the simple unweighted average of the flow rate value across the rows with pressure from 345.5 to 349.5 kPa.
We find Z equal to 19.0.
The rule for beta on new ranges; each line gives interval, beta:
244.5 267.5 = 267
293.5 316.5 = 310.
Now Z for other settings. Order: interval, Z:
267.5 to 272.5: 15.7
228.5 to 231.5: 9.8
